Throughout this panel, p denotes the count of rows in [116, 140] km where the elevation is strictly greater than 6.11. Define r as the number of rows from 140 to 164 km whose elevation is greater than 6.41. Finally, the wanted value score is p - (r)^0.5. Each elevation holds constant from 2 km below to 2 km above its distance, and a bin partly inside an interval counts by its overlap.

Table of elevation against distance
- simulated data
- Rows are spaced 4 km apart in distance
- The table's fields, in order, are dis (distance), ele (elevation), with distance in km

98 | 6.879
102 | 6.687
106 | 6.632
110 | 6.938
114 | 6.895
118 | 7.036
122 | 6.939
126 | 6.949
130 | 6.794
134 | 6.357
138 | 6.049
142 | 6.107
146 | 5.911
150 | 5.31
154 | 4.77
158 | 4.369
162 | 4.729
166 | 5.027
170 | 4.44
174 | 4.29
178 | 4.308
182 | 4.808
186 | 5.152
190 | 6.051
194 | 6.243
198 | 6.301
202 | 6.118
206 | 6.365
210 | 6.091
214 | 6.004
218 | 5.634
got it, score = 5.0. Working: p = 5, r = 0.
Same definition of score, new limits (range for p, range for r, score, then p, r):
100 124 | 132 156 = 6.0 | 6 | 0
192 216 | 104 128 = 1.6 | 4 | 6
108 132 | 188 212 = 6.0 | 6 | 0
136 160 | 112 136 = -2.2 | 0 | 5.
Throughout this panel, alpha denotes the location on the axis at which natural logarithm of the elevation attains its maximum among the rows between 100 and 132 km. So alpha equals 118 km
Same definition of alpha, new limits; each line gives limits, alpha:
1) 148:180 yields 150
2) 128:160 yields 130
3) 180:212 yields 206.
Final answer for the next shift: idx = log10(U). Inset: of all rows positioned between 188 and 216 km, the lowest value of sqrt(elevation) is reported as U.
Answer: 0.39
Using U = 2.5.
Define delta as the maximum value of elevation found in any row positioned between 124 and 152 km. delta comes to 6.949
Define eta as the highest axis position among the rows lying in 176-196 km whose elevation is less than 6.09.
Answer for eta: 190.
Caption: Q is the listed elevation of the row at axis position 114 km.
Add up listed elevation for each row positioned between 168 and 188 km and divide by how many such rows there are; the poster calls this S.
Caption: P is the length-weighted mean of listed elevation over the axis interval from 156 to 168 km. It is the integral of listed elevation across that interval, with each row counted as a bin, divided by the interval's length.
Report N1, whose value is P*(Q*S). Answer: 149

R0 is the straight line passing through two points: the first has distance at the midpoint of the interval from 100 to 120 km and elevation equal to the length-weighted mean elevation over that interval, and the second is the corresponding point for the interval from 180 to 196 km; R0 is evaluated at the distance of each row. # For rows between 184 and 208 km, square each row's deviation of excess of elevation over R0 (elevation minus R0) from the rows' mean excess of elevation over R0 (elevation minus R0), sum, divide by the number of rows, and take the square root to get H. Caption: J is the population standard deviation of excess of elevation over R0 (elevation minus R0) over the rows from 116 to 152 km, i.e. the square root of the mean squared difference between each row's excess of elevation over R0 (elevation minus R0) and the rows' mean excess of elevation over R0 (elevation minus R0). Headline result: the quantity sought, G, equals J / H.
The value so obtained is 0.8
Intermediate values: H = 0.50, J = 0.4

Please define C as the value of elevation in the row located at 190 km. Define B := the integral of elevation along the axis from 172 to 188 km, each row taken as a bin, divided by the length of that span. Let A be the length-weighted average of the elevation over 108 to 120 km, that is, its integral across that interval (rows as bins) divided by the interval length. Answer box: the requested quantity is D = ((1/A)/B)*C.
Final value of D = 0.19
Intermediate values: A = 7.0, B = 4.6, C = 6.051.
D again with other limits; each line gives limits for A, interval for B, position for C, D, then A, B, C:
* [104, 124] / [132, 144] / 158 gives 0.10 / 6.9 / 6.2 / 4.369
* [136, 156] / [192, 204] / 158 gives 0.12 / 5.6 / 6.2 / 4.369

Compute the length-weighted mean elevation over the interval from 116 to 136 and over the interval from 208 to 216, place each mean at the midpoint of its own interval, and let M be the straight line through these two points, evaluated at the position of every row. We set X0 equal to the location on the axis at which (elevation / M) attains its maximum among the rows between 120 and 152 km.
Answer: 126 km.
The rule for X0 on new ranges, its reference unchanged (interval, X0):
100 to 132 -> 118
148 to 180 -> 150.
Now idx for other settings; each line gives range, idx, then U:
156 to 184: 0.32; 2.1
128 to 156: 0.34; 2.2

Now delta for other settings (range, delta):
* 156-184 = 5.027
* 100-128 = 7.036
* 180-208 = 6.365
